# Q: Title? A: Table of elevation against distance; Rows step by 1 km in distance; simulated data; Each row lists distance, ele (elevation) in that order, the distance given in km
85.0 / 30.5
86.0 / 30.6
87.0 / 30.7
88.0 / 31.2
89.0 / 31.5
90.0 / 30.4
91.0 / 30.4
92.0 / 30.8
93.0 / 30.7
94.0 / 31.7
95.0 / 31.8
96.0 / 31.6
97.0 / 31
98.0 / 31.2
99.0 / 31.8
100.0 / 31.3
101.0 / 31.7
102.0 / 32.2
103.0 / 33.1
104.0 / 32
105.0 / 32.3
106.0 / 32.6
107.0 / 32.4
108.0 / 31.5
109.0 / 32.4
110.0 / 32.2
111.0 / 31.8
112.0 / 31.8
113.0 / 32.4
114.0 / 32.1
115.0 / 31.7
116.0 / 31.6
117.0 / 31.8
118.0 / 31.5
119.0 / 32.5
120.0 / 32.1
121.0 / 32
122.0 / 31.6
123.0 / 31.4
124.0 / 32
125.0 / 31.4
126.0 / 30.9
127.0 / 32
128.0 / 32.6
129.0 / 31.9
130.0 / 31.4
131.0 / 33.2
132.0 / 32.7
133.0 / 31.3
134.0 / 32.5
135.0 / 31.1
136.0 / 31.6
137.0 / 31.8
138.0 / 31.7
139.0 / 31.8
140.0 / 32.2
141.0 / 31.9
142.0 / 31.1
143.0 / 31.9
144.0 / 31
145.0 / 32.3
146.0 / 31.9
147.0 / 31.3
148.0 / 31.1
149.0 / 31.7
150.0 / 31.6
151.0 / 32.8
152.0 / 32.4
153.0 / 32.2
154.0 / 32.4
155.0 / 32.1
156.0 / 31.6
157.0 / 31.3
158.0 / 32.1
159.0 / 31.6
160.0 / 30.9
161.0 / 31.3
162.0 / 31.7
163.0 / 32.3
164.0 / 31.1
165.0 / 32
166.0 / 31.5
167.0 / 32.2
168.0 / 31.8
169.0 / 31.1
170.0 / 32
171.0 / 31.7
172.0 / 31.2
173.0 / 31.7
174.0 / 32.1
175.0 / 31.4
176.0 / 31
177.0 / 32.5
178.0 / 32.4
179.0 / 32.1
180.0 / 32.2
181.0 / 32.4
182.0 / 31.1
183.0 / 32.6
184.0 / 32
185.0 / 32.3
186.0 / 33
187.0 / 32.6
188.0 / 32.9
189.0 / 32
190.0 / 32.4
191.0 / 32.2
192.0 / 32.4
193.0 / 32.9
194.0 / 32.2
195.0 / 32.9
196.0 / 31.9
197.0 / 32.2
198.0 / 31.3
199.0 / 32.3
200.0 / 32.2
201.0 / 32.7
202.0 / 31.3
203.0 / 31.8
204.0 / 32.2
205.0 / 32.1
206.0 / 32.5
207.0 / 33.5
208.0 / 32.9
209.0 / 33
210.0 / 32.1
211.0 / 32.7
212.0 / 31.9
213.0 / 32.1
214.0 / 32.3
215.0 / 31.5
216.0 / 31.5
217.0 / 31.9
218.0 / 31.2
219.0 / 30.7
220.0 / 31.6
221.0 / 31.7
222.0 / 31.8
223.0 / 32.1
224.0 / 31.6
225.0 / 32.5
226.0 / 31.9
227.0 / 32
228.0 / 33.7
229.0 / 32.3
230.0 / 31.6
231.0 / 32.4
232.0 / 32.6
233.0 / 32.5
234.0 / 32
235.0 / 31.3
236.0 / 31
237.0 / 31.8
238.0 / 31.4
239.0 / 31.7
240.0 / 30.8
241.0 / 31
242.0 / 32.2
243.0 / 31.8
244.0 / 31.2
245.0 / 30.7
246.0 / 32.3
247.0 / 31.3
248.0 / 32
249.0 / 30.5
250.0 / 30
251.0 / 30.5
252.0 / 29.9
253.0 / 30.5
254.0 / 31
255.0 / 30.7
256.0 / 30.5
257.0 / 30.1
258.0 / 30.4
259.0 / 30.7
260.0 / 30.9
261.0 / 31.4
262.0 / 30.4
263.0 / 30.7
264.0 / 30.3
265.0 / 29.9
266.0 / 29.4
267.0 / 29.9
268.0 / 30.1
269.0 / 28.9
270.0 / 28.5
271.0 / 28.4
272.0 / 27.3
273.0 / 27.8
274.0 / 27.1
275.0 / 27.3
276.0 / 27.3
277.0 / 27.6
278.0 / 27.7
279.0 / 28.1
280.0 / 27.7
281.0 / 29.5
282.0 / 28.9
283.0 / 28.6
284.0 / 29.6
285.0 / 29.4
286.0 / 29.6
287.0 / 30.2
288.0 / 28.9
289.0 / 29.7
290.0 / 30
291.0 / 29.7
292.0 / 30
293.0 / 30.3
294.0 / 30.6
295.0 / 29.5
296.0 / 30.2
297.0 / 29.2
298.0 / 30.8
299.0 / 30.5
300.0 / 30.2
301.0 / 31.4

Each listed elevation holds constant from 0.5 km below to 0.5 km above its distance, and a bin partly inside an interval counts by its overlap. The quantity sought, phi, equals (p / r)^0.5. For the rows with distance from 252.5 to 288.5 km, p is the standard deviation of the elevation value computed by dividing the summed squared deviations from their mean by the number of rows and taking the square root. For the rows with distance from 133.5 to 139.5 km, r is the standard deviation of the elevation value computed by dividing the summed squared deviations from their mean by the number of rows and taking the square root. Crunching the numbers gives 1.7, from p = 1.25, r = 0.4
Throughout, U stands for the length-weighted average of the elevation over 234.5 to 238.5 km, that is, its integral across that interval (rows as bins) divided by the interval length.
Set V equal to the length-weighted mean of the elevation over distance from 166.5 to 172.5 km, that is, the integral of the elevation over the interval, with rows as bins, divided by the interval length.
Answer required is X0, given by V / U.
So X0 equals 1.01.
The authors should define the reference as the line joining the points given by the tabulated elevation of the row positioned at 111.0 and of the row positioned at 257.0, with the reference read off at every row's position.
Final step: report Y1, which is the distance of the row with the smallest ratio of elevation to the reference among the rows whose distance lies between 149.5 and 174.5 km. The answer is 160.0 km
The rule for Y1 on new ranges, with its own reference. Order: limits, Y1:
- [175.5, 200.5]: 176.0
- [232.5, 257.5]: 252.0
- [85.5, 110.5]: 90.0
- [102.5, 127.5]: 126.0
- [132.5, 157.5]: 135.0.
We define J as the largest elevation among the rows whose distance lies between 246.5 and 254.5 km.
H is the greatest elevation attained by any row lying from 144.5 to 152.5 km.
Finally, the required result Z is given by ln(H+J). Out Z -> 4.17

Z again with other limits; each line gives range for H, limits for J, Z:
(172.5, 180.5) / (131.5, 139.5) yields 4.18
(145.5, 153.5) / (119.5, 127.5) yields 4.17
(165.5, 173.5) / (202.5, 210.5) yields 4.19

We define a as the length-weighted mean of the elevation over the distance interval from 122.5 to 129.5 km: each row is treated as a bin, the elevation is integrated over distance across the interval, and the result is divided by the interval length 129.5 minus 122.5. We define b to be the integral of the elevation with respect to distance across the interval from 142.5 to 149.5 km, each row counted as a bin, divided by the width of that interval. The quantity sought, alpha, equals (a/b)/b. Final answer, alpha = 0.0318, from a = 31.7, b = 31.6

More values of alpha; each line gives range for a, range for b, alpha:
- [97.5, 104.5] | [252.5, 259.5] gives 0.0342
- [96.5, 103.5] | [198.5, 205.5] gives 0.0308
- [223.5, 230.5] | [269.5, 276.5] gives 0.0421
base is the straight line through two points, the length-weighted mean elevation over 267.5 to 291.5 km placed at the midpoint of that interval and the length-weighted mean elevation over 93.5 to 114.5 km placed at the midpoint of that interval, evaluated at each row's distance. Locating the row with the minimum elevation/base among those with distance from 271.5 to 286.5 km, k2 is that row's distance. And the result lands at 274.0 km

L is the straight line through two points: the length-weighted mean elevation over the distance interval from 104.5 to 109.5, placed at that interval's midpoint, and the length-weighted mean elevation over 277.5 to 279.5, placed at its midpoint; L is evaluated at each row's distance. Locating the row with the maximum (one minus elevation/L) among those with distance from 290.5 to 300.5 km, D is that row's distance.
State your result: 297.0 km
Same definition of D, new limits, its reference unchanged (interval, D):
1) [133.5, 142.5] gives 135.0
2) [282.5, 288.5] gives 283.0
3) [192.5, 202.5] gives 198.0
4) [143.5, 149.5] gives 144.0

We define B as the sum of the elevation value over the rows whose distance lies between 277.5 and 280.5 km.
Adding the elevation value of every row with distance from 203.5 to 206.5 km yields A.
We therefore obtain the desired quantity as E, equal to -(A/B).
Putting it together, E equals -1.16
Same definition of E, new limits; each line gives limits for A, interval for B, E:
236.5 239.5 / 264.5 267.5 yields -1.06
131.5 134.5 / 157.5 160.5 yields -1.02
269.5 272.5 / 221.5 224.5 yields -0.88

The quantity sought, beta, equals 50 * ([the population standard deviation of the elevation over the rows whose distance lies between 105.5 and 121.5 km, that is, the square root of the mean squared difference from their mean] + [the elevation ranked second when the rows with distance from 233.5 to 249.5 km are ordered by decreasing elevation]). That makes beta 1628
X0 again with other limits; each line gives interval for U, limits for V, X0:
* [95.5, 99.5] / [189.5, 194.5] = 1.03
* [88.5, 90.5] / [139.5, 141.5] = 1.04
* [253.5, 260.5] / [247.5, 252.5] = 1.00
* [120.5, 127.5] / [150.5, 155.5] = 1.02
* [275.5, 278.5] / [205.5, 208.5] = 1.20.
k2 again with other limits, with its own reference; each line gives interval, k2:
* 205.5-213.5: 212.0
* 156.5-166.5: 160.0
